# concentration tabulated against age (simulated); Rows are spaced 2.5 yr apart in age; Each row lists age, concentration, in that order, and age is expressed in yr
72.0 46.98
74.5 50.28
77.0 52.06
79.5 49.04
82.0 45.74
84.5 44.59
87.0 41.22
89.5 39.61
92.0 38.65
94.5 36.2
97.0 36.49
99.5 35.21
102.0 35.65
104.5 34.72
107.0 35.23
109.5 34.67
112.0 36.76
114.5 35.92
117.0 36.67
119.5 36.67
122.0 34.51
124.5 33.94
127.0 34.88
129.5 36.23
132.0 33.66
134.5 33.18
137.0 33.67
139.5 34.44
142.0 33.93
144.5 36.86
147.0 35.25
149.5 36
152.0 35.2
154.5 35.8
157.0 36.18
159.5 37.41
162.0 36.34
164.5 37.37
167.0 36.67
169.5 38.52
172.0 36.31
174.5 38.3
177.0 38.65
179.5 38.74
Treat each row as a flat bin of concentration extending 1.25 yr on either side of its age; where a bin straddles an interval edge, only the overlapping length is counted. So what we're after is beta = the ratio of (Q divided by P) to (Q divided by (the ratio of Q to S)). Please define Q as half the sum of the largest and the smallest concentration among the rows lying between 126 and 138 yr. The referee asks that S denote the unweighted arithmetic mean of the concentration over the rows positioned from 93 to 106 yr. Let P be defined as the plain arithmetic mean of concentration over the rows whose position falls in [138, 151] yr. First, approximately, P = 35.3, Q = 34.7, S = 35.7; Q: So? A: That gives 0.0276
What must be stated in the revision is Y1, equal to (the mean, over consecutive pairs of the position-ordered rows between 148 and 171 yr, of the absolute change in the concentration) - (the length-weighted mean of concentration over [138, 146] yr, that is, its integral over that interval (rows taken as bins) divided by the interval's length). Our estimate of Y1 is -34.1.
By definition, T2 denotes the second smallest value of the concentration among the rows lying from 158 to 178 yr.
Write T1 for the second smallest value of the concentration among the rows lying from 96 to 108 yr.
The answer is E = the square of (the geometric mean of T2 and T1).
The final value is 1280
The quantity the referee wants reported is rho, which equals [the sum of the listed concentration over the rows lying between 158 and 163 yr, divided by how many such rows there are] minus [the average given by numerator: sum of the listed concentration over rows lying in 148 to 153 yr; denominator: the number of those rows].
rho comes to 1.3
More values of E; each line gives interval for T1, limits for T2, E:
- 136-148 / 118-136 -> 1142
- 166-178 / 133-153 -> 1235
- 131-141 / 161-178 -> 1223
